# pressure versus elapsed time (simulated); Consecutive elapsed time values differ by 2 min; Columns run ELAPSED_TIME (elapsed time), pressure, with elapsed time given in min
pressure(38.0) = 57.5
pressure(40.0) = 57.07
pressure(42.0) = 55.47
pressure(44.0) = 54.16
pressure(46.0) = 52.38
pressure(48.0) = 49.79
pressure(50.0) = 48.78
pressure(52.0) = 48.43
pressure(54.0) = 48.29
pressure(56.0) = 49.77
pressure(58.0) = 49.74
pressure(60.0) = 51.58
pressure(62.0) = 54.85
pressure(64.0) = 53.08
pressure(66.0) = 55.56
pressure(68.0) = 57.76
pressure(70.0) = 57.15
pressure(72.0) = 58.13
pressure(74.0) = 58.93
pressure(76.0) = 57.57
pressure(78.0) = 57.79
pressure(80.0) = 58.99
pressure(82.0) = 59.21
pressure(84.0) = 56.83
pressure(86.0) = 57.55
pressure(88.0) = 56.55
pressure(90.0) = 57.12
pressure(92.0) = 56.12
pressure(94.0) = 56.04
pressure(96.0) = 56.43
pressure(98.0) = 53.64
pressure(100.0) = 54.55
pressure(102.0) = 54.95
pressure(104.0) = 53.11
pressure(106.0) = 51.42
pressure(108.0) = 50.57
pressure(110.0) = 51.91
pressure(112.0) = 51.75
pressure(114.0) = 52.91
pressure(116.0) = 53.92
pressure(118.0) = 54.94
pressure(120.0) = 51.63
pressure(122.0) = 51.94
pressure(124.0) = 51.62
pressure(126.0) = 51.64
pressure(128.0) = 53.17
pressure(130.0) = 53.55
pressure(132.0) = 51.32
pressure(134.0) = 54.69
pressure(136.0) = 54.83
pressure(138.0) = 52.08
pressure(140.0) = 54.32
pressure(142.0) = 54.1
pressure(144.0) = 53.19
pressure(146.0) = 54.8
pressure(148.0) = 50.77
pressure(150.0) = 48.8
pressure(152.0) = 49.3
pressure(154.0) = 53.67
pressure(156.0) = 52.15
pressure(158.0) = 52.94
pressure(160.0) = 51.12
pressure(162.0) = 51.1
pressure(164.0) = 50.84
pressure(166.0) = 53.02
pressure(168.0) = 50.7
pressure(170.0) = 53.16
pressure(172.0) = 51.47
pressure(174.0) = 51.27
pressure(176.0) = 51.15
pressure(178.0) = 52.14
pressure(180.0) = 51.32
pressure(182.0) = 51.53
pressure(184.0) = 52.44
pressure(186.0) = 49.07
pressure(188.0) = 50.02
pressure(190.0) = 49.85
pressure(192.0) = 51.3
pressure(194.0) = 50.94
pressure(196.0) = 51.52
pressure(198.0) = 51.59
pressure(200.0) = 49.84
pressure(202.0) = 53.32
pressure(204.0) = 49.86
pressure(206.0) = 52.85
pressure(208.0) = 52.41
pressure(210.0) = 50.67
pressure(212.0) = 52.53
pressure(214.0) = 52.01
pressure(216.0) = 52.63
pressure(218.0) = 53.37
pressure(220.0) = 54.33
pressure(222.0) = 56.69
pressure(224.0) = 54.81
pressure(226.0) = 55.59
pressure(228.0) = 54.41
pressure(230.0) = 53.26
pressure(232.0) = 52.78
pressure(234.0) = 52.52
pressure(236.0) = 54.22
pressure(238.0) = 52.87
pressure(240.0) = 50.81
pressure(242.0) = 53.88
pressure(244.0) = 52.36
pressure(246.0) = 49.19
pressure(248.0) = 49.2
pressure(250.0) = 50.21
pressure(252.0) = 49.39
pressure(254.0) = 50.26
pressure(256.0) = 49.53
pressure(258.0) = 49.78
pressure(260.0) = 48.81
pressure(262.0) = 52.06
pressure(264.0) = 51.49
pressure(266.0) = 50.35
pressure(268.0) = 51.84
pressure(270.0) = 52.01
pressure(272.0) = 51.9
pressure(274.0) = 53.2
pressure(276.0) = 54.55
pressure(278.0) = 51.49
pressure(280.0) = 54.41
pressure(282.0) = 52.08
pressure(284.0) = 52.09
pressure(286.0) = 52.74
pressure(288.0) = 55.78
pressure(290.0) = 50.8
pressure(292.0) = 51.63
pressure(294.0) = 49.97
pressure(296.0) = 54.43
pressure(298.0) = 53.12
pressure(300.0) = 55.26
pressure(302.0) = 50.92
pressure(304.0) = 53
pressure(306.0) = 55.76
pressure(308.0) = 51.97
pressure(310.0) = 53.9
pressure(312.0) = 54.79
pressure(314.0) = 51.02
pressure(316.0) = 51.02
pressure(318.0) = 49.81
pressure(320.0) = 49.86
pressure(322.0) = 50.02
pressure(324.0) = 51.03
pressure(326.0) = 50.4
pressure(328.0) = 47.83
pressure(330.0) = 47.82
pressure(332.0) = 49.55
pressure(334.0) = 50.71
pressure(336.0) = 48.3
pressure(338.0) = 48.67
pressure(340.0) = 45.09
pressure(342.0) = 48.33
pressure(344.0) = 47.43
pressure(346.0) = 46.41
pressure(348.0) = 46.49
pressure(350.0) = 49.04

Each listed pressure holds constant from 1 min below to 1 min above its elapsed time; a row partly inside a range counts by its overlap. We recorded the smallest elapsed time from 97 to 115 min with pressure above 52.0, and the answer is 98.0 min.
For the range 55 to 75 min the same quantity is 62.0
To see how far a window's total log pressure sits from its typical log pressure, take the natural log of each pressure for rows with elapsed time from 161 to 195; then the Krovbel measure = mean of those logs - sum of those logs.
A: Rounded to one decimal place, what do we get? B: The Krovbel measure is -63.0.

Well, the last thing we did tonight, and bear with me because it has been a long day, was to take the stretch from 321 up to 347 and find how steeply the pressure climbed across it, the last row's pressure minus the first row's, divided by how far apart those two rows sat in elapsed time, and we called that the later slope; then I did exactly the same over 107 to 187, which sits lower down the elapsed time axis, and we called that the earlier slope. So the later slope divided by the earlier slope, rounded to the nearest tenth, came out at 7.8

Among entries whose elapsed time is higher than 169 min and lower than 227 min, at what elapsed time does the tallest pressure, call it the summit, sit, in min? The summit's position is 222.0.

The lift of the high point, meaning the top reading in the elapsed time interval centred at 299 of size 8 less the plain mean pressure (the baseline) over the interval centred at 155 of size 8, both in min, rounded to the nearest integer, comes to 3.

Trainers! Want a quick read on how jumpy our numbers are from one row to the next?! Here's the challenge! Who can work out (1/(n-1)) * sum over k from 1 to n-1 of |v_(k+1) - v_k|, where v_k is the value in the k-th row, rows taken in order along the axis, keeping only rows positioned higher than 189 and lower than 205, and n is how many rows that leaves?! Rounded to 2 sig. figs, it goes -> 1.6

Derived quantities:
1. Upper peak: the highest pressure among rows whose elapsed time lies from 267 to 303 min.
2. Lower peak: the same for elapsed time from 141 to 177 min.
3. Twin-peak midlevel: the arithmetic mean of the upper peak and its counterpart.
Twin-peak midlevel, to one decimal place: 55.3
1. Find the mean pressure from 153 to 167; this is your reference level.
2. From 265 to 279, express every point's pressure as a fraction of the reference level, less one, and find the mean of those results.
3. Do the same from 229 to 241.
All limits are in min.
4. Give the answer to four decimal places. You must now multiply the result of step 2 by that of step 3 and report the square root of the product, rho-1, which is 0.0040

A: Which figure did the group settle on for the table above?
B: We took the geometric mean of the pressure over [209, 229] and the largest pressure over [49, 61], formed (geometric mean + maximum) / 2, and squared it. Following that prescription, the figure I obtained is 2770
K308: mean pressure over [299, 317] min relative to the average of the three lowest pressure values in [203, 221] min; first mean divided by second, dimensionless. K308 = 1.04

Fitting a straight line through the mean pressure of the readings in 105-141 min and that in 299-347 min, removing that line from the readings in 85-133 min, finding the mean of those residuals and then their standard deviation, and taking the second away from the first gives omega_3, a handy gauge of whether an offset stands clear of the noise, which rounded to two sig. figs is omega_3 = -1.1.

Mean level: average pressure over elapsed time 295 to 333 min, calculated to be 51.7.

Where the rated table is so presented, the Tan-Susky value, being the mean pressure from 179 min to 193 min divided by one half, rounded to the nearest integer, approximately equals 102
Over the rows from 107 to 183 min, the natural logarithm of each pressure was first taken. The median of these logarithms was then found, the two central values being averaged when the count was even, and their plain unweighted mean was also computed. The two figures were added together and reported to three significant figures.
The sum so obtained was 7.91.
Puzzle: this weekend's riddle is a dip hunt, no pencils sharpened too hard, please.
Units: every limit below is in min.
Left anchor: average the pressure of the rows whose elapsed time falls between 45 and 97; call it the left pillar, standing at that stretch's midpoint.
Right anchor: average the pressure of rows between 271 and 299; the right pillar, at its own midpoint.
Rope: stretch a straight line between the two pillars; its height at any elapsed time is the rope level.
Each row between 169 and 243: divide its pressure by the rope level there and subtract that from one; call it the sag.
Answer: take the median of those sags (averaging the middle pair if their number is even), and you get 0.023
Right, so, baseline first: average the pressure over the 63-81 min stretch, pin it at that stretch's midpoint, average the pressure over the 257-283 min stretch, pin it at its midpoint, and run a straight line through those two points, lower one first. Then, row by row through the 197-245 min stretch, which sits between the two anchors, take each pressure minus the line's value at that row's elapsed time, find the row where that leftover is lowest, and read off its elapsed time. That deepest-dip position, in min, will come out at 200.0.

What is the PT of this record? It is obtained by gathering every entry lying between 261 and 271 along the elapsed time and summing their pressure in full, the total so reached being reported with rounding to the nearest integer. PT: 258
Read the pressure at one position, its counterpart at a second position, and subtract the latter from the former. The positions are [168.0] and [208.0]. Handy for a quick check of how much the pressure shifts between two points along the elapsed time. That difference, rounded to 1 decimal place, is -1.7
